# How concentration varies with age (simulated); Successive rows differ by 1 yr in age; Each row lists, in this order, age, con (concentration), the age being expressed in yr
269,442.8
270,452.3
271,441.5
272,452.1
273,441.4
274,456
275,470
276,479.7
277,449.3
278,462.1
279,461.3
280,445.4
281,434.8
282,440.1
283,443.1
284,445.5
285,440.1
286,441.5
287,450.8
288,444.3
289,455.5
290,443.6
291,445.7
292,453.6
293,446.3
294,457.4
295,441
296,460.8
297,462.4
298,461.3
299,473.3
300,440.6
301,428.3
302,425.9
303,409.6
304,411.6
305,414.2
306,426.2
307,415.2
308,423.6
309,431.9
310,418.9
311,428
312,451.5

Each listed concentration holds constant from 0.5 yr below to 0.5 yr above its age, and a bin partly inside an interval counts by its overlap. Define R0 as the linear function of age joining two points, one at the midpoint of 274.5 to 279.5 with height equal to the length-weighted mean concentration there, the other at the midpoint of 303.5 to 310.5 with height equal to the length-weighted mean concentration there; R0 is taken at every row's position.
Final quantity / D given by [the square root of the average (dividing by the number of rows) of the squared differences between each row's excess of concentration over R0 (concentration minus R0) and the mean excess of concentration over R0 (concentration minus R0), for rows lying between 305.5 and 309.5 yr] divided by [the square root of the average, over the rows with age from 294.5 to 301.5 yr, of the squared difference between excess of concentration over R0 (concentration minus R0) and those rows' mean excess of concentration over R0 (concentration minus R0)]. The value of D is 0.5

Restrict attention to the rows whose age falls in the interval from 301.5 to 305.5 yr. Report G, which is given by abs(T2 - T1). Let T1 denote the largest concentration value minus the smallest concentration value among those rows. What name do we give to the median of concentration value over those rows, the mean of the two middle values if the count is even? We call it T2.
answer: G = 397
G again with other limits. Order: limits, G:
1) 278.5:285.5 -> 417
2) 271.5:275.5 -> 425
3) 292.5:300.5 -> 426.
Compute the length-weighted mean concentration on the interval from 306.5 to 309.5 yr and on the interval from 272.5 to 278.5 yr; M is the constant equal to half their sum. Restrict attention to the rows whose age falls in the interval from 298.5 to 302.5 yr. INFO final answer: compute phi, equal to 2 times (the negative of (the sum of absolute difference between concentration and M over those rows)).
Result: -124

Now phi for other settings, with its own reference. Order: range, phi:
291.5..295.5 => -66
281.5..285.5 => -17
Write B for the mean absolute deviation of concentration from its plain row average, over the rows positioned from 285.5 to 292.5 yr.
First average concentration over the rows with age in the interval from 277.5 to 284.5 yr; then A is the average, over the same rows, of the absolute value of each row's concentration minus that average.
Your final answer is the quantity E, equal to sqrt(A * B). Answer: 6.2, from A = 8.1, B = 5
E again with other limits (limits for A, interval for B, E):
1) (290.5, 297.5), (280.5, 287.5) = 5.0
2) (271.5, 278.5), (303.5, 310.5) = 7.8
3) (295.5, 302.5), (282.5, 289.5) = 8.2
